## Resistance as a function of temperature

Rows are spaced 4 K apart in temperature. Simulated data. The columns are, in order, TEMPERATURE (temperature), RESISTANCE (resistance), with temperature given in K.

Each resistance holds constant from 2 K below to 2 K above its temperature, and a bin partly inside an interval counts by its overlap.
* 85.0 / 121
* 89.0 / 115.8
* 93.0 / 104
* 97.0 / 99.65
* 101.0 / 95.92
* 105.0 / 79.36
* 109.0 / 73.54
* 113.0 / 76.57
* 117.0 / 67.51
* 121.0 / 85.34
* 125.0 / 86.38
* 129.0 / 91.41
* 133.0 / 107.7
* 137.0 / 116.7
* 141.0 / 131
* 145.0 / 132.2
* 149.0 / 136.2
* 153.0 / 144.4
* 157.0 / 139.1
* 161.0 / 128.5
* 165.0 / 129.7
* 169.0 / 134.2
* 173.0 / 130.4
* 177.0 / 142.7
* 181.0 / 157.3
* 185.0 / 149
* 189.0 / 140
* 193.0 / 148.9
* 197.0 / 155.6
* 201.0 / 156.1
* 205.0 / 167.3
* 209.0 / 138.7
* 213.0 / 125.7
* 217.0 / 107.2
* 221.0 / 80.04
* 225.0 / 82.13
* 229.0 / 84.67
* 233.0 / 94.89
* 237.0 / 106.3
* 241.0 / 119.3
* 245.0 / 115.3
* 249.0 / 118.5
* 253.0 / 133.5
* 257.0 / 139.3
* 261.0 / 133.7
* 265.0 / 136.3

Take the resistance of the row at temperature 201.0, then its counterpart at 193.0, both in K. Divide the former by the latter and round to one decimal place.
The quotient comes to 1.0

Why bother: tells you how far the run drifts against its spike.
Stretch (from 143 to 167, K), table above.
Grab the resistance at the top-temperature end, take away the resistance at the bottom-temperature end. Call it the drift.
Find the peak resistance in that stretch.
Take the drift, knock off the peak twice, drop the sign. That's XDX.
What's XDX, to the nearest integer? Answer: 291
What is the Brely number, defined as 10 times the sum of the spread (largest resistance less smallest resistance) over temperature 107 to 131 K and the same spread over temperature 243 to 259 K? 479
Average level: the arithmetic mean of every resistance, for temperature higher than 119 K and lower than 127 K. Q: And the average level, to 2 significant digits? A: 86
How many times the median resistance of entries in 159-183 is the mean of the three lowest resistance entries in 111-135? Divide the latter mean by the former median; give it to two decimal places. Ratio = 0.58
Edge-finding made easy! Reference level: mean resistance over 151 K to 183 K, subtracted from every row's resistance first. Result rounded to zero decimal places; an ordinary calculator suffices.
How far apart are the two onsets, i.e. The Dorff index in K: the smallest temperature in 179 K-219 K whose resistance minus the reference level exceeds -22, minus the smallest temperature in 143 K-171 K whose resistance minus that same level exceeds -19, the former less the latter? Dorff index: 36 K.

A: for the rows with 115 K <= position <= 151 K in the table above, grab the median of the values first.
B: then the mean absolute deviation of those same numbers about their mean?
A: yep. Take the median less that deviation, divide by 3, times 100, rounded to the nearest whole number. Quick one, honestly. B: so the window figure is 2897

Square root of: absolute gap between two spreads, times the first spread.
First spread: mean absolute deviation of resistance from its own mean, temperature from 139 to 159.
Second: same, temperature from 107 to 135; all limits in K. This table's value 4.9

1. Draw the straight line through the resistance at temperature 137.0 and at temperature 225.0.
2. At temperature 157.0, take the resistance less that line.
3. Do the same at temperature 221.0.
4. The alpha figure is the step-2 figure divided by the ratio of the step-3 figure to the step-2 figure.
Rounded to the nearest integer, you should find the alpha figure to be -250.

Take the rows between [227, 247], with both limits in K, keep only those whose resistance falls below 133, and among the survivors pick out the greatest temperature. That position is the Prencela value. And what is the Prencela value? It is 245.0 K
